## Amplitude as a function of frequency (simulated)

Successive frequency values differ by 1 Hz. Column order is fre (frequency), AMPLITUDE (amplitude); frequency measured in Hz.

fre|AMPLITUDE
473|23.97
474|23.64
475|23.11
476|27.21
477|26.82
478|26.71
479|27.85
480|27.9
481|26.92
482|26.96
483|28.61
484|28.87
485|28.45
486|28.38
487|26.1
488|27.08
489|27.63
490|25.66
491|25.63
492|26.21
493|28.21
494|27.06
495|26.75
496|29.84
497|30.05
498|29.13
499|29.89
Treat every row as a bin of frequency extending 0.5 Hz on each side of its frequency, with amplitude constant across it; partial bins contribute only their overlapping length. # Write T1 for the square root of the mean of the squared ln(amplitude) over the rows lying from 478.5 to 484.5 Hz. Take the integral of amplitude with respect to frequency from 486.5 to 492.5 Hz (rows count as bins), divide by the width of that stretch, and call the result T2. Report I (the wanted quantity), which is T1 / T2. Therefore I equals 0.1261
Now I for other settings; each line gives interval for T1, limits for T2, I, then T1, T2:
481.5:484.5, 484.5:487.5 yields 0.1207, 3.337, 27.6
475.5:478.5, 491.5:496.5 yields 0.1192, 3.293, 27.6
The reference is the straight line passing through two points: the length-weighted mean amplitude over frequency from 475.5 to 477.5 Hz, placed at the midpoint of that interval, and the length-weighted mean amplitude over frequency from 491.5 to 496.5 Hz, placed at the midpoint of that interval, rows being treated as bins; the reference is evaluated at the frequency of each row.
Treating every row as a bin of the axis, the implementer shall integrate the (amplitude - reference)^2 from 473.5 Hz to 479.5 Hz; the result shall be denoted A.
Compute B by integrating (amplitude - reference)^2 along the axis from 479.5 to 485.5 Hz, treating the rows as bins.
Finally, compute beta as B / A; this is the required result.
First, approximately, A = 26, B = 6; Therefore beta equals 0.2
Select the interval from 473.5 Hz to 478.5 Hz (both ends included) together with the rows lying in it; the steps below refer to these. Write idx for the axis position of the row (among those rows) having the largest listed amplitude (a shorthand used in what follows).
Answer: 476 Hz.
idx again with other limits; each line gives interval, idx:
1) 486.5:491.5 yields 489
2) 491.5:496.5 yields 496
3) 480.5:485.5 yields 484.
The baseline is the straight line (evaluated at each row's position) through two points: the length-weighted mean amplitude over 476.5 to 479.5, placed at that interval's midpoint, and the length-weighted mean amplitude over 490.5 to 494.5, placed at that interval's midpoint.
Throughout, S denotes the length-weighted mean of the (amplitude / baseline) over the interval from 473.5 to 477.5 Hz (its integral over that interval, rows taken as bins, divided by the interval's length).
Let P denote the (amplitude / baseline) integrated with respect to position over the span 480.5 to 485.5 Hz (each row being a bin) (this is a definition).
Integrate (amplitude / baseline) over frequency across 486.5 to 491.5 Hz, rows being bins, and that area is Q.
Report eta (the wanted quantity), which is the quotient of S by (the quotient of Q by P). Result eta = 0.98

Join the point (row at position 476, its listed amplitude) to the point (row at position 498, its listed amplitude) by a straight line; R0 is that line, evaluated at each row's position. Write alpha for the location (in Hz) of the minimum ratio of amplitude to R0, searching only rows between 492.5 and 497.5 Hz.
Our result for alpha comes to 495 Hz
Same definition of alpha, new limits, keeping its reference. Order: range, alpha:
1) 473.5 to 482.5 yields 475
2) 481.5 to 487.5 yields 487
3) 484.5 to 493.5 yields 491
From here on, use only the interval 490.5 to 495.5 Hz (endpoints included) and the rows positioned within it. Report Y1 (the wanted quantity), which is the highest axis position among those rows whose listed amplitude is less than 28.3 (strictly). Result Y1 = 495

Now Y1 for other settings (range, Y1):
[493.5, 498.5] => 495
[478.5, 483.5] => 482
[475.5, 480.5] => 480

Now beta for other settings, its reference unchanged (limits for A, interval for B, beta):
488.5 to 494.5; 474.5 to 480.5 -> 1.7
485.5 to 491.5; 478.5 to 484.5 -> 0.6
